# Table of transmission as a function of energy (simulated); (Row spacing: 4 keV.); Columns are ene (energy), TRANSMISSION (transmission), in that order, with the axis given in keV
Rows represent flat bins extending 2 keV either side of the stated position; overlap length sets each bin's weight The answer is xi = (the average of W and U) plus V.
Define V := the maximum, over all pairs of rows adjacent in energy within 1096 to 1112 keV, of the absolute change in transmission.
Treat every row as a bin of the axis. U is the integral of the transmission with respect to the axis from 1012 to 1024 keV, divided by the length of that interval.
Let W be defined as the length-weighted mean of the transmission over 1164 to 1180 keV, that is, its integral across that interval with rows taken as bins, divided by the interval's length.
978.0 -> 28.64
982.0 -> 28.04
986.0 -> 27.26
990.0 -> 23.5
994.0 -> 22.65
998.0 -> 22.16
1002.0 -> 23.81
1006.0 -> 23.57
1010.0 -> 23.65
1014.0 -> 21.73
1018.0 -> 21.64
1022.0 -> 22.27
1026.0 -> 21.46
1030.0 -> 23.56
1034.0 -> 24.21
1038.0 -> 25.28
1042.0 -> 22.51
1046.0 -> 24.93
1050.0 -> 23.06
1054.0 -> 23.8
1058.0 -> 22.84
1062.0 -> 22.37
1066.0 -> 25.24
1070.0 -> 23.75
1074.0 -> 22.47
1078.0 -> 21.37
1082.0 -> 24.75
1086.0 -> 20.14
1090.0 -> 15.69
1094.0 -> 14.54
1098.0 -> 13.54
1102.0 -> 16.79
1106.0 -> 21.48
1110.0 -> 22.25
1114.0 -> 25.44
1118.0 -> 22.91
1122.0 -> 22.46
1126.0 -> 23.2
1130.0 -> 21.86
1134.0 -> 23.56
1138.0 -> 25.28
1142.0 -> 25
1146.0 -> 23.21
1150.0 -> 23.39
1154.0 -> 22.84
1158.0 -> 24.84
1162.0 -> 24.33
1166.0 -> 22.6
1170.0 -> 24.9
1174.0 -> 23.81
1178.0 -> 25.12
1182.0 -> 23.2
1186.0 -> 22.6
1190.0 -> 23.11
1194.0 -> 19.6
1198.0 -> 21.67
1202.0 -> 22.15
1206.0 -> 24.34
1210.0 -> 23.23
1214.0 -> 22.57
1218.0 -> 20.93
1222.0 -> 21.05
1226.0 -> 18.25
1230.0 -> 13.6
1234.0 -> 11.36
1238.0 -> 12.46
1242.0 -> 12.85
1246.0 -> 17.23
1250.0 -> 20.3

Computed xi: 27.7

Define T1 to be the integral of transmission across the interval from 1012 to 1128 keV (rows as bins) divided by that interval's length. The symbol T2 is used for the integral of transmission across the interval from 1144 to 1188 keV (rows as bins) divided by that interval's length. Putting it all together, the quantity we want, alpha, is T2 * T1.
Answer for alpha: 520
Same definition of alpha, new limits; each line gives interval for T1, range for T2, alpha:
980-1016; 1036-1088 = 559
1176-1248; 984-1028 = 455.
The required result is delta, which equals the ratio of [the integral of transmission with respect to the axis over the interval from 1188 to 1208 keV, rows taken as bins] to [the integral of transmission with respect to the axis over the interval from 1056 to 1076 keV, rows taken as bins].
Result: 0.95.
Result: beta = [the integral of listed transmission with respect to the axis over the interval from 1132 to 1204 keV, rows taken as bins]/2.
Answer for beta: 842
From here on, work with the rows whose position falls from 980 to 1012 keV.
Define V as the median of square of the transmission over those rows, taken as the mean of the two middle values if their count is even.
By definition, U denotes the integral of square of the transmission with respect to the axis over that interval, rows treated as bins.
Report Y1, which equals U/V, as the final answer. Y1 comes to 34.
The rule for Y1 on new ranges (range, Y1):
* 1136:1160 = 24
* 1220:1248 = 37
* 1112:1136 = 24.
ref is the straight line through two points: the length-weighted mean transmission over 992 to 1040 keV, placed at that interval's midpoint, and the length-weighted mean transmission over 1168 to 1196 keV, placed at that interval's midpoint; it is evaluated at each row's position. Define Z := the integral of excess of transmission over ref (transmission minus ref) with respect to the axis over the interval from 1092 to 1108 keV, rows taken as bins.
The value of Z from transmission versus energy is -104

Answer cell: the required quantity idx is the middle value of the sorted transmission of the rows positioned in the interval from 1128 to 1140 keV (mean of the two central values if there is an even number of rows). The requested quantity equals 23.6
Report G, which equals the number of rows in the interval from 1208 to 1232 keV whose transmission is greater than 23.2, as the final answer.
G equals 1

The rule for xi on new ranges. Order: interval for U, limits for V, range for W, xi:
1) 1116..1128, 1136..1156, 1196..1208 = 24.6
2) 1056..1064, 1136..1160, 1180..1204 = 24.3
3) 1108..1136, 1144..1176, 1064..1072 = 26.1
